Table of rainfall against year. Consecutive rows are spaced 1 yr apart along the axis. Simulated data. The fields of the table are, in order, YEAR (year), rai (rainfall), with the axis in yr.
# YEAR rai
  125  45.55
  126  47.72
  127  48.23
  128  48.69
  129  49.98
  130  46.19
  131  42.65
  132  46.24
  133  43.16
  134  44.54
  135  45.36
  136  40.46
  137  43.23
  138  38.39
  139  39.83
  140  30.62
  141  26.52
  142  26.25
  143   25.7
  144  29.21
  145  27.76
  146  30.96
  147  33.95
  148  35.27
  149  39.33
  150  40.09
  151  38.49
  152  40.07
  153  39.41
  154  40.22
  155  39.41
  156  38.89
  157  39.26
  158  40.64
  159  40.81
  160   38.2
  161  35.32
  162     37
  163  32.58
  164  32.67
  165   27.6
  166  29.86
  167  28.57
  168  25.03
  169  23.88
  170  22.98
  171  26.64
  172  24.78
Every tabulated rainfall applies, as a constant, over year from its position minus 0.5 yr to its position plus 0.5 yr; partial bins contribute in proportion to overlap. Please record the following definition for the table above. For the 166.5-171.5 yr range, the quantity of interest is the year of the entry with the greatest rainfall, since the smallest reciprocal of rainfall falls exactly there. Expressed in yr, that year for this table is 167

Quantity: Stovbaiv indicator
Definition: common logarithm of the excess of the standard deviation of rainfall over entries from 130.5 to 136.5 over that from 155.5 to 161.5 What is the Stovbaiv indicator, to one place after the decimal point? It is -1.1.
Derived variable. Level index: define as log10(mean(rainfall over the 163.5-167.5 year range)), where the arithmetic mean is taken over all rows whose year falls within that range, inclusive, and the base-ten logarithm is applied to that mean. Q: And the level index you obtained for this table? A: 1.47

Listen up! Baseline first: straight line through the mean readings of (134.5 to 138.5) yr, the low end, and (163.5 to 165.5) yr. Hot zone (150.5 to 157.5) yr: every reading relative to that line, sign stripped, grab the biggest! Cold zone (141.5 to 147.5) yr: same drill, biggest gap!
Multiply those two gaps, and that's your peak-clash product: 80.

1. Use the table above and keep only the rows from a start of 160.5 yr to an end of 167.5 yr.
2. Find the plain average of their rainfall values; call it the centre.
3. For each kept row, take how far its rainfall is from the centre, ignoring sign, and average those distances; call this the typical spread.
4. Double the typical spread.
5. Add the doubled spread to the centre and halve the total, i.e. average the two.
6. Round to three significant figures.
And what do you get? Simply 18.8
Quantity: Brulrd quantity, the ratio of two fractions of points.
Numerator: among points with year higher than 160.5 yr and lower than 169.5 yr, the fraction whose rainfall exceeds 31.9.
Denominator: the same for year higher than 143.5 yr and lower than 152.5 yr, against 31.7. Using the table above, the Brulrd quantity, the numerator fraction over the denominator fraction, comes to 0.67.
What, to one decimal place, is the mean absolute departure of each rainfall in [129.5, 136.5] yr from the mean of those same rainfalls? 1.7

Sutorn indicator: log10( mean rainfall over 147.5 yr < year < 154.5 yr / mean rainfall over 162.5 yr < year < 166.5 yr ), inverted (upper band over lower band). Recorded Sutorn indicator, -0.10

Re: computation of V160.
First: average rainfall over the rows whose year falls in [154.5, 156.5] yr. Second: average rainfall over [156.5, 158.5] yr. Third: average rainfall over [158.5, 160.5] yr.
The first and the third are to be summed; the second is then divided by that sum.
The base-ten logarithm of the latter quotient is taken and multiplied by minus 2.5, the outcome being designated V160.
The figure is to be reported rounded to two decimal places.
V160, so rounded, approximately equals 0.74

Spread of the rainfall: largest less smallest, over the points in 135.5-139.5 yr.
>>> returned 4.8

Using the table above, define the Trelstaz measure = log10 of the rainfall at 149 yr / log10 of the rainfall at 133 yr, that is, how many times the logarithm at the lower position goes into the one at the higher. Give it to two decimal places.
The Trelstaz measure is 0.98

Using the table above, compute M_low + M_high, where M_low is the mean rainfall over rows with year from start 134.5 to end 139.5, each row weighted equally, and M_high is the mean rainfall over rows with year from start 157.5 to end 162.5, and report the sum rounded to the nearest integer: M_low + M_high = 80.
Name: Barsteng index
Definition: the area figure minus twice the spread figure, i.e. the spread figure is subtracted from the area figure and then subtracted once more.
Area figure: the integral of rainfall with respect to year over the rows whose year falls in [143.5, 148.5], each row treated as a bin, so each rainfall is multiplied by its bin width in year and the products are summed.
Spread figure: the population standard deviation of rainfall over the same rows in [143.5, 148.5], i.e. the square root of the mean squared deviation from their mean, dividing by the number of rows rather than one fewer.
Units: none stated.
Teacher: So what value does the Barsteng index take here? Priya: 152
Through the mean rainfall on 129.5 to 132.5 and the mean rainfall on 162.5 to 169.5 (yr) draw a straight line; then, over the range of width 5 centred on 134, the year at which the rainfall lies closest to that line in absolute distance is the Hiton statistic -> 134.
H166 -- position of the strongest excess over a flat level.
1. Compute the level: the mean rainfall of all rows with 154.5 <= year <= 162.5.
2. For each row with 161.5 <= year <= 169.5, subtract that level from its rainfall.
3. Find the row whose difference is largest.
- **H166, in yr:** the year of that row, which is 162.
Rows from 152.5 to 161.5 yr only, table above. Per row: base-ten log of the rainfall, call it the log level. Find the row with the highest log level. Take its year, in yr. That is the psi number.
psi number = 159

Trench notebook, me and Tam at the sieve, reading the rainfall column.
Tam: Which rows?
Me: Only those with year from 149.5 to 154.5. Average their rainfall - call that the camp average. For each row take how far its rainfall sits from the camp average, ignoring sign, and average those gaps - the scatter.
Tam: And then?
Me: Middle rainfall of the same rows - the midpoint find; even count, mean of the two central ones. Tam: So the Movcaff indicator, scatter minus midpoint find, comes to -40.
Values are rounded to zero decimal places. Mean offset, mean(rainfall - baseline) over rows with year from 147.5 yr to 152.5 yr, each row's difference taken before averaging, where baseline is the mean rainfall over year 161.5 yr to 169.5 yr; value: 9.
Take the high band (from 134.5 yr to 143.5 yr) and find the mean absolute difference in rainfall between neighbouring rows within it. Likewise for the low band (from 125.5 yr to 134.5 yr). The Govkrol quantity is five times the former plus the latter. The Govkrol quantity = 20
